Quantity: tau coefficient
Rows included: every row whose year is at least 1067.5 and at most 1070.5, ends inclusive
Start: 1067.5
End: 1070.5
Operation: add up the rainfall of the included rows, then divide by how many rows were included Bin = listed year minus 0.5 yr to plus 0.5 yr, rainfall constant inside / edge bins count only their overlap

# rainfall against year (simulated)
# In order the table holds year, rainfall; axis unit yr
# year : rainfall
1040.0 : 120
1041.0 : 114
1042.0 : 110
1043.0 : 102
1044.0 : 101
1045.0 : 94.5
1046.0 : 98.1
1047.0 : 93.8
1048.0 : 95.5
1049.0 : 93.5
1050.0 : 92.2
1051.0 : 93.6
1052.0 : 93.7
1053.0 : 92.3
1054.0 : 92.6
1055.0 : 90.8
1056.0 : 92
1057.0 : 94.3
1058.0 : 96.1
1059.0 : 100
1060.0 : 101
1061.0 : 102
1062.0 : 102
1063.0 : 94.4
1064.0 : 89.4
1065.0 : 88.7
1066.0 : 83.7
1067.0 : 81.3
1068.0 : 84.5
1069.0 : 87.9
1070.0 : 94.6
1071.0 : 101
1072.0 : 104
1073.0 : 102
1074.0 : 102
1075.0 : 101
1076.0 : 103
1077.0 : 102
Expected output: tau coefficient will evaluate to 89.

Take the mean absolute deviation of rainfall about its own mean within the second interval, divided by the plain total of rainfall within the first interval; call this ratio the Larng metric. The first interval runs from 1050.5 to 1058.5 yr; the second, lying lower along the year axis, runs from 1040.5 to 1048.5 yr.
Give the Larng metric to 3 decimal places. 0.008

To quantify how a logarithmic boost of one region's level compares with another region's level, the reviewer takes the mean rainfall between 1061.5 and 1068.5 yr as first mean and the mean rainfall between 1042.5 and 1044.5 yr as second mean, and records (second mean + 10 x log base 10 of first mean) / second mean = 1.19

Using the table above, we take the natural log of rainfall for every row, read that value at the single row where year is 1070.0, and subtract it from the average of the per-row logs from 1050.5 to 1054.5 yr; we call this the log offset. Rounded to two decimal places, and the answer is -0.02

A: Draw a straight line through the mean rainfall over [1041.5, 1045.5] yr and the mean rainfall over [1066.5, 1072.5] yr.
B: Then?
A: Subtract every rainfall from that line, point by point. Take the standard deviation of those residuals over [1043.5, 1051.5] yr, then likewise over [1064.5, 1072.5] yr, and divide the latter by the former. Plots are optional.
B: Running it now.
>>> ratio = 4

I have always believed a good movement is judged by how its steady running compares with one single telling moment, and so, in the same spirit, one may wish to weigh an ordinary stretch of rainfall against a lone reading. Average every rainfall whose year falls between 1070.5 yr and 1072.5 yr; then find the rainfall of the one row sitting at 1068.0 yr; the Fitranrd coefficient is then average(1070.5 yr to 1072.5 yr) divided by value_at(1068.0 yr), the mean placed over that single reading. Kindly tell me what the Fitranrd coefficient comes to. 1.21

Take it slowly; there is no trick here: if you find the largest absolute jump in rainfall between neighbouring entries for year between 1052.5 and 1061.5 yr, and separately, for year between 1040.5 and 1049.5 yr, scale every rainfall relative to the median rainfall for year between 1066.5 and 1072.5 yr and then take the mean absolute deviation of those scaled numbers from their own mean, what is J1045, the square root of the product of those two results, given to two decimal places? 0.50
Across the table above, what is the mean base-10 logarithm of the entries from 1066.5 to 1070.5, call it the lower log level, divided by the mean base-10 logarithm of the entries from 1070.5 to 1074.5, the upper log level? 0.96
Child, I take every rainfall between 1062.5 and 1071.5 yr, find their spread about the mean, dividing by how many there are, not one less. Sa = 5.9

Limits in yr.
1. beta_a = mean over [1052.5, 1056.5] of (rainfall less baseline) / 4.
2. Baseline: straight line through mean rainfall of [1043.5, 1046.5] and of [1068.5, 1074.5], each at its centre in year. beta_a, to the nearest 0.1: -1.5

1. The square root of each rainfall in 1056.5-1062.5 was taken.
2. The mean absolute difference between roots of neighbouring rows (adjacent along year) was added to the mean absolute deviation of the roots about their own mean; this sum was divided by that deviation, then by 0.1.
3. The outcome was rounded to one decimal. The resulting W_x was 15.7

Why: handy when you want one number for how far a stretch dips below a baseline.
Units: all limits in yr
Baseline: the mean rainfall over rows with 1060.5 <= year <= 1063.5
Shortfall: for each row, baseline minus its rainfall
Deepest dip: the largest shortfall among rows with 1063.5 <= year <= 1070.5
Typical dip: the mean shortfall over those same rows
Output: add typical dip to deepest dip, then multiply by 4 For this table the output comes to 122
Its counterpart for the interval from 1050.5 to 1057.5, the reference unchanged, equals 62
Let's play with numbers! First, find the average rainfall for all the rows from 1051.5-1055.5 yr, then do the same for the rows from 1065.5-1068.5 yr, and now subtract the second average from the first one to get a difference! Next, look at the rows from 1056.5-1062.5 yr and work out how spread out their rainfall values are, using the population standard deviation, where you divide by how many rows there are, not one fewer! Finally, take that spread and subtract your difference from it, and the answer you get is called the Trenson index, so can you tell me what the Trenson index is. -6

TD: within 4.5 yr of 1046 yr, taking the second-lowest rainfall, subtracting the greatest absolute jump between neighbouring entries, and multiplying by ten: 855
